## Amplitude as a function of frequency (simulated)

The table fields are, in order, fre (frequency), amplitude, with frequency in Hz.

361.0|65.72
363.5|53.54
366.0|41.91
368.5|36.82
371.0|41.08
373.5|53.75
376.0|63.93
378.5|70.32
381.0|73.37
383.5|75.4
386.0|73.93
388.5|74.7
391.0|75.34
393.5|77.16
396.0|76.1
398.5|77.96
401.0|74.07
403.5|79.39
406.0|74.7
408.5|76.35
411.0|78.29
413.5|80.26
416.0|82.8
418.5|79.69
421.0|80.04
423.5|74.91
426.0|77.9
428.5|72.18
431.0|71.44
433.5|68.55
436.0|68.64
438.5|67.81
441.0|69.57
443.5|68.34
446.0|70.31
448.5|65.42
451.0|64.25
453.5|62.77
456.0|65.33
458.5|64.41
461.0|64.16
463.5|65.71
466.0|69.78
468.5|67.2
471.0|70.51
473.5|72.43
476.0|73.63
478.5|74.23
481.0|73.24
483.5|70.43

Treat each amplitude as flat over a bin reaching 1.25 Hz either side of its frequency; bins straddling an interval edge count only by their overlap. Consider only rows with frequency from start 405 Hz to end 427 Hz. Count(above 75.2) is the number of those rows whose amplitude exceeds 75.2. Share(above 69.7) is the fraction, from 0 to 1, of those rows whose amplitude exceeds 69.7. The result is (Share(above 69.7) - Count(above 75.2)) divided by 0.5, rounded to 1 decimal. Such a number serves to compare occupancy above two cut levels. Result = -12.0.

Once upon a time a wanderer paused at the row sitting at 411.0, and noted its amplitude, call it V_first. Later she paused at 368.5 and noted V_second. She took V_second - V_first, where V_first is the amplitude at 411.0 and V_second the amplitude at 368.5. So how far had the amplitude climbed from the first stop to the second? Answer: -41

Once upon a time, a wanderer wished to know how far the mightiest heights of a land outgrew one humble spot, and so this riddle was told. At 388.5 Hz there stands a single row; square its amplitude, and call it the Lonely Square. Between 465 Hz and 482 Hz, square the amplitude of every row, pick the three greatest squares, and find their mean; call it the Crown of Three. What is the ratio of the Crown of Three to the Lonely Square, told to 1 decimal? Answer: 1.0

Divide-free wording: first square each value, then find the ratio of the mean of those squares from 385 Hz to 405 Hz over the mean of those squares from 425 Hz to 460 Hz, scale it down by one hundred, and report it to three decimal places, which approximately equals 0.012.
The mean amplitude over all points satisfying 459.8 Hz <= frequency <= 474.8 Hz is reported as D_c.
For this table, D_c 68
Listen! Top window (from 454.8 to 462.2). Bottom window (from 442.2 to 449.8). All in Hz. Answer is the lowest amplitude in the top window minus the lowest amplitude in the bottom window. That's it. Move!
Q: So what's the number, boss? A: -1.3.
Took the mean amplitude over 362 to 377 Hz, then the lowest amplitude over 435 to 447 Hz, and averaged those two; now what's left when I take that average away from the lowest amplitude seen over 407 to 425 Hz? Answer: 17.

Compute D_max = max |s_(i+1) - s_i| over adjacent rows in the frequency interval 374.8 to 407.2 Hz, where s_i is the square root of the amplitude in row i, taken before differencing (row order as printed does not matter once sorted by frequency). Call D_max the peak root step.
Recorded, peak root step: 0.39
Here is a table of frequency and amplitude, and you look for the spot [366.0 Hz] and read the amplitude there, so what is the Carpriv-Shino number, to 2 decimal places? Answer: 41.91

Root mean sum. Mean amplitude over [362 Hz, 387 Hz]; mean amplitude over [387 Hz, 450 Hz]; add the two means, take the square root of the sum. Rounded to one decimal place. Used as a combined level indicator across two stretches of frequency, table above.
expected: 11.5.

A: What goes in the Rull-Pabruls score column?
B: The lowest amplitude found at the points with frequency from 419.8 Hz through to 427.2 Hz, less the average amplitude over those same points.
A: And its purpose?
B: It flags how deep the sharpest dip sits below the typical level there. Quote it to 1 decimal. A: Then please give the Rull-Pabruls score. -2.7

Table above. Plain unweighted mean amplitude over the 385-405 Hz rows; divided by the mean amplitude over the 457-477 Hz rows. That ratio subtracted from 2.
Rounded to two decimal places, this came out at 0.89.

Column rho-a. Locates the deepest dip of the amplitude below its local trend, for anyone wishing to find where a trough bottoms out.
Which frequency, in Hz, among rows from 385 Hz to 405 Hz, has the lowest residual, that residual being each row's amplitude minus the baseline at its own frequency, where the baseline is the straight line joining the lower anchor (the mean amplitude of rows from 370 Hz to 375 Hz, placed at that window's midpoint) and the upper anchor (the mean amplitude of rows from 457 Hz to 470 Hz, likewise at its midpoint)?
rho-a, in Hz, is 401.0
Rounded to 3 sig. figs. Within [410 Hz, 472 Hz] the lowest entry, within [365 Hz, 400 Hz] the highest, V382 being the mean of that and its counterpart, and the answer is 70.4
